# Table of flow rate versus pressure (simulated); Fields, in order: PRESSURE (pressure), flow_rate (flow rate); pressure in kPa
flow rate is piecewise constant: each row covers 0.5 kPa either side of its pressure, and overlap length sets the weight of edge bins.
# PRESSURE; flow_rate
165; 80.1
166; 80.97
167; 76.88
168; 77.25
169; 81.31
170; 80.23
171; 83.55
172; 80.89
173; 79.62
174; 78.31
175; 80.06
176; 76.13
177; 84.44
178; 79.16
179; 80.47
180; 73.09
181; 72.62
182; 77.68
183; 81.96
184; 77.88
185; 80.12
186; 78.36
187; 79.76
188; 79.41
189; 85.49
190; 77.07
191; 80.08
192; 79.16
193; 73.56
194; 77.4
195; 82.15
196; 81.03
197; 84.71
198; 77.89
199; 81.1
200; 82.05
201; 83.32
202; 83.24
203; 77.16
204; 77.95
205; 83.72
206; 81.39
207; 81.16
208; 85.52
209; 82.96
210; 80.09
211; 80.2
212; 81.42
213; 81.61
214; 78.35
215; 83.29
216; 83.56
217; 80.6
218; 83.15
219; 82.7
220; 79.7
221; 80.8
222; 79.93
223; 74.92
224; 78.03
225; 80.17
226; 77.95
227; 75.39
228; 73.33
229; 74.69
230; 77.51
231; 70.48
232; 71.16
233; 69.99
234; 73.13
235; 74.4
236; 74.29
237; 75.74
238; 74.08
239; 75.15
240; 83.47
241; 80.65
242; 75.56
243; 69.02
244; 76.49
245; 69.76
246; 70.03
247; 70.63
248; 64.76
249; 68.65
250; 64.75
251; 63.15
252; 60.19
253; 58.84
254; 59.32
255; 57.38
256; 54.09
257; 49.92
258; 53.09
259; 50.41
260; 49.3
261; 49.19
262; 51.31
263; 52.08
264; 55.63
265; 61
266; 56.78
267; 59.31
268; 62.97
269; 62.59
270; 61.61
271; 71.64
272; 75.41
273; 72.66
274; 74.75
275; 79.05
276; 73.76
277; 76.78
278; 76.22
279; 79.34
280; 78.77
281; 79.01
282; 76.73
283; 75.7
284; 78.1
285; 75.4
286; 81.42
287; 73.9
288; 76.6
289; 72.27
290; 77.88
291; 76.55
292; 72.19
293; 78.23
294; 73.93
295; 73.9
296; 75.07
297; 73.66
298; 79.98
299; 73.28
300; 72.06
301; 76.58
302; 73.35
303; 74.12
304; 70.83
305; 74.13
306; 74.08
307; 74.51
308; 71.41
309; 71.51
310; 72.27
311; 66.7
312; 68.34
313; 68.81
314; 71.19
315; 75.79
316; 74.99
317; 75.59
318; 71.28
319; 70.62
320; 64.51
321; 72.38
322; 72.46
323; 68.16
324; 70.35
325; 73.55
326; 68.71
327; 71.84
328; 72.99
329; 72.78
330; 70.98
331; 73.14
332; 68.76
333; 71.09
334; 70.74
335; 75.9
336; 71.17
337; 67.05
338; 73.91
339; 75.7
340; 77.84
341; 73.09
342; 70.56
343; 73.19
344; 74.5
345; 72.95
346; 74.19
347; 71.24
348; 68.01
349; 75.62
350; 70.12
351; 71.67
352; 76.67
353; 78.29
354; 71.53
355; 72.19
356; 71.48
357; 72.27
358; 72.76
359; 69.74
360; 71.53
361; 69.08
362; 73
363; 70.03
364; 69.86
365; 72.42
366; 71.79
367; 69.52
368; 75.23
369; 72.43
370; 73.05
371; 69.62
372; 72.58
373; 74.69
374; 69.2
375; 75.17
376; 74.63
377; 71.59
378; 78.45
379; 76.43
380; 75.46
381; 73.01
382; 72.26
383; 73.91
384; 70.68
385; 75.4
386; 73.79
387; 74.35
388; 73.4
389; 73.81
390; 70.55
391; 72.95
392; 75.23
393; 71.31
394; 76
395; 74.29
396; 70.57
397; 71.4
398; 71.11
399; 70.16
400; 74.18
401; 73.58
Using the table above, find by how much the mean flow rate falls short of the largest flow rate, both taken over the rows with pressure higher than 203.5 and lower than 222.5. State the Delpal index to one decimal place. 4.0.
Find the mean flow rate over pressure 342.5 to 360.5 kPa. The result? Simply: 72.7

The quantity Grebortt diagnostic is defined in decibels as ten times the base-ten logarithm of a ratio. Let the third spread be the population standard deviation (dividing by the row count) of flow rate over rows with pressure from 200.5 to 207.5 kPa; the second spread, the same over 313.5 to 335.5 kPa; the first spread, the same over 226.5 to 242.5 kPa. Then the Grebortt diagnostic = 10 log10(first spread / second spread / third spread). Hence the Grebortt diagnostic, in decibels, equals -2.9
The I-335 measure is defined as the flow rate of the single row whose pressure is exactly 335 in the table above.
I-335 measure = 75.9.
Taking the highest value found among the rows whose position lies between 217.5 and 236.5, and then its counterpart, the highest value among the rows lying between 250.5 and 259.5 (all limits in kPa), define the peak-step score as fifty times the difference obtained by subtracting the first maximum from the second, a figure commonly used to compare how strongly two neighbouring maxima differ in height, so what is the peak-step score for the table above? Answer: -1000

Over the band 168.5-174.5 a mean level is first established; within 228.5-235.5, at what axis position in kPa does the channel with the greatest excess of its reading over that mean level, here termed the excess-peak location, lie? 230 kPa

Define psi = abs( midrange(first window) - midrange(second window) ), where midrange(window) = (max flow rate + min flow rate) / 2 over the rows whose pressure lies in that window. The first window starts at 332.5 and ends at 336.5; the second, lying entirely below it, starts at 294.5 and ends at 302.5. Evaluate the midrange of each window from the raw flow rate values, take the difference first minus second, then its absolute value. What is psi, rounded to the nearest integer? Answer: 3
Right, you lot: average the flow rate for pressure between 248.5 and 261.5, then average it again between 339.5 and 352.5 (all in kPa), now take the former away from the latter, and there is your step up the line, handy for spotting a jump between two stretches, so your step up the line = 16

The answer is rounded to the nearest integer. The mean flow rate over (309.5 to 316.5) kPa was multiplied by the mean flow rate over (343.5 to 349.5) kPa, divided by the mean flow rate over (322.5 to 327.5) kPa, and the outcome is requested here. 73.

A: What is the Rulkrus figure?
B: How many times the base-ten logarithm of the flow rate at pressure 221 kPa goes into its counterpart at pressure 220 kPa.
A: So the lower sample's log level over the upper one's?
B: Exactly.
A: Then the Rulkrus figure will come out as 1.00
